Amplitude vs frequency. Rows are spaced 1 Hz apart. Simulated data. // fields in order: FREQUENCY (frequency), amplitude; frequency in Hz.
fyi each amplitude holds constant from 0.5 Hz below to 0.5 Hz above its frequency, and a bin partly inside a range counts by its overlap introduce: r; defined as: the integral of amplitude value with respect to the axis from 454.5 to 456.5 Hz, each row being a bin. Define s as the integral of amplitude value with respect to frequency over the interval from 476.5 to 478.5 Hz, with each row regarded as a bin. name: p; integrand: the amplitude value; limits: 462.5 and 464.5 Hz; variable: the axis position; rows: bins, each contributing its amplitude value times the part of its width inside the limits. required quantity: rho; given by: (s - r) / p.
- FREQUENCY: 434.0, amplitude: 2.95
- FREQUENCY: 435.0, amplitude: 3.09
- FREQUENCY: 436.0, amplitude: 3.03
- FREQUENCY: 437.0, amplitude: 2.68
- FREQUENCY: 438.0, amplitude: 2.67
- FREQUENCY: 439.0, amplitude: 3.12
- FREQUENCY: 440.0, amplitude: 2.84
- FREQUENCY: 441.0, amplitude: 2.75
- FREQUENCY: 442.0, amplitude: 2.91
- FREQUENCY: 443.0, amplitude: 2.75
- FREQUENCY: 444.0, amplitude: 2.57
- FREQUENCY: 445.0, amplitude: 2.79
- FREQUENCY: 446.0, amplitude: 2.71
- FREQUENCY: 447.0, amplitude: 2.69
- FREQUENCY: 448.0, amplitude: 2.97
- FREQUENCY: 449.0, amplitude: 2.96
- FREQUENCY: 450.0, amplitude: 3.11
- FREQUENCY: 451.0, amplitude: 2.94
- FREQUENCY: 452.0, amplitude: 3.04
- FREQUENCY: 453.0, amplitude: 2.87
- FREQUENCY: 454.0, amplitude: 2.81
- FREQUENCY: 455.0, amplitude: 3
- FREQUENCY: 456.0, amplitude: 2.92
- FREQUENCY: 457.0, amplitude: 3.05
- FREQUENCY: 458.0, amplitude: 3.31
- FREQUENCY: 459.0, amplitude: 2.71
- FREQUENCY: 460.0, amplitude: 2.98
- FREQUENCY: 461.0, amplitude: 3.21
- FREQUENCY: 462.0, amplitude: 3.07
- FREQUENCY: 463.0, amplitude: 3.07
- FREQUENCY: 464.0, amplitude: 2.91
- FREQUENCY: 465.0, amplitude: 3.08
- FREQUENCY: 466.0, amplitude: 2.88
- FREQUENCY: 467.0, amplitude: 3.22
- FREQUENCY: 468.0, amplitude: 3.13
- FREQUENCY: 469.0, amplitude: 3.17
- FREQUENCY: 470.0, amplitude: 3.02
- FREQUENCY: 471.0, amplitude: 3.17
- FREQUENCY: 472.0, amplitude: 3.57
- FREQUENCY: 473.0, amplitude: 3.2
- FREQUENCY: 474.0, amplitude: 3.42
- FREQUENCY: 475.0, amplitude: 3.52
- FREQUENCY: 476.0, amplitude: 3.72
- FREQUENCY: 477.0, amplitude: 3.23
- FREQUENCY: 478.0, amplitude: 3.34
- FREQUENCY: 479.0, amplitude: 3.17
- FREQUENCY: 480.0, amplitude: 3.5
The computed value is 0.11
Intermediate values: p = 5.98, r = 5.92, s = 6.57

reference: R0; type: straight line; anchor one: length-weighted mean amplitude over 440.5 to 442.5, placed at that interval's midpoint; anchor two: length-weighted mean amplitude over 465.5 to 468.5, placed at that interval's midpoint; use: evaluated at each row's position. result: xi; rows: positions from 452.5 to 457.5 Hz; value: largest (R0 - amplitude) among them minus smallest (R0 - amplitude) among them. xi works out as 0.21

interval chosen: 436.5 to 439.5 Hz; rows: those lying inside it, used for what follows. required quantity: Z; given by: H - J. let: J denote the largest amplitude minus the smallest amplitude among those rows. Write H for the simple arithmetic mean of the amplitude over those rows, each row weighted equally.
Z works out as 2.37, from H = 2.82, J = 0.45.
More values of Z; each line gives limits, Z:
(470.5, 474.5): 2.94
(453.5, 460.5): 2.37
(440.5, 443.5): 2.64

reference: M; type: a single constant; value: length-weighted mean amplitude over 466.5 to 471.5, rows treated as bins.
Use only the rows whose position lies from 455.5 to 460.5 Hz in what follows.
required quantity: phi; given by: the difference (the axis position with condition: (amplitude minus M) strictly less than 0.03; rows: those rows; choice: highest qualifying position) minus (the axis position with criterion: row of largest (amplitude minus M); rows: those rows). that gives 2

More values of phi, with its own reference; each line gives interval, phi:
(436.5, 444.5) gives 5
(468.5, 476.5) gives -5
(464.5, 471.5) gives 4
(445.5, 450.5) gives 0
